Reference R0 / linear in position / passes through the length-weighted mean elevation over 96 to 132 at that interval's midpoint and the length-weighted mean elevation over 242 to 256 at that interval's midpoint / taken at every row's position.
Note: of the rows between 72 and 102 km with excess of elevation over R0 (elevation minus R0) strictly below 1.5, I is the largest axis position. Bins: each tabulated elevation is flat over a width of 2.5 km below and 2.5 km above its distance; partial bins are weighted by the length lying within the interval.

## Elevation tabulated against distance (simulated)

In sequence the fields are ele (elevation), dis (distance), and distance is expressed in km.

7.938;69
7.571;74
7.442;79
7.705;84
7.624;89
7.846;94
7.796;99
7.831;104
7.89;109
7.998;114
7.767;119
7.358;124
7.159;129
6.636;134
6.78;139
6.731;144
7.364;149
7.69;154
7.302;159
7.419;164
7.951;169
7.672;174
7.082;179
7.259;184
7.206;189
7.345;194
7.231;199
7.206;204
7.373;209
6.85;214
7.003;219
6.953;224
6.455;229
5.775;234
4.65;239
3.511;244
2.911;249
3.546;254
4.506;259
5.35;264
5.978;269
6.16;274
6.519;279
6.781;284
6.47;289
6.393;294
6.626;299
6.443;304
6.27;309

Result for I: 99 km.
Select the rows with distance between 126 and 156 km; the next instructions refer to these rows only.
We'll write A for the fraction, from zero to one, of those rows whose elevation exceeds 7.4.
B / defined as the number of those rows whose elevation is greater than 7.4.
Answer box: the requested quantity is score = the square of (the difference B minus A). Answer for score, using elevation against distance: 0.7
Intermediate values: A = 0.17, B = 1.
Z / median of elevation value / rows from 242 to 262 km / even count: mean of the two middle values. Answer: 3.5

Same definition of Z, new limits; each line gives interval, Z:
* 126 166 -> 7.2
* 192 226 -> 7.2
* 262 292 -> 6.3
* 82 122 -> 7.8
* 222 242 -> 6.1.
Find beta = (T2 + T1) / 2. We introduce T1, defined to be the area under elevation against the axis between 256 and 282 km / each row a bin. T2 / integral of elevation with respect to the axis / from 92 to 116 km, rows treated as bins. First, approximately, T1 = 148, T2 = 189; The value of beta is 168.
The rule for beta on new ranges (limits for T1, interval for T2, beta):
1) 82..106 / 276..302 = 178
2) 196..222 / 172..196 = 180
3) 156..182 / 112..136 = 186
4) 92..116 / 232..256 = 143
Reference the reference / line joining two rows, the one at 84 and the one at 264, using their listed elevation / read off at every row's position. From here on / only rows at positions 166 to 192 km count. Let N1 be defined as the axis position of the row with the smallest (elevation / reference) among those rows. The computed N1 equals 179 km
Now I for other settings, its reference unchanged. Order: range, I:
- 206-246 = 244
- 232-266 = 254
